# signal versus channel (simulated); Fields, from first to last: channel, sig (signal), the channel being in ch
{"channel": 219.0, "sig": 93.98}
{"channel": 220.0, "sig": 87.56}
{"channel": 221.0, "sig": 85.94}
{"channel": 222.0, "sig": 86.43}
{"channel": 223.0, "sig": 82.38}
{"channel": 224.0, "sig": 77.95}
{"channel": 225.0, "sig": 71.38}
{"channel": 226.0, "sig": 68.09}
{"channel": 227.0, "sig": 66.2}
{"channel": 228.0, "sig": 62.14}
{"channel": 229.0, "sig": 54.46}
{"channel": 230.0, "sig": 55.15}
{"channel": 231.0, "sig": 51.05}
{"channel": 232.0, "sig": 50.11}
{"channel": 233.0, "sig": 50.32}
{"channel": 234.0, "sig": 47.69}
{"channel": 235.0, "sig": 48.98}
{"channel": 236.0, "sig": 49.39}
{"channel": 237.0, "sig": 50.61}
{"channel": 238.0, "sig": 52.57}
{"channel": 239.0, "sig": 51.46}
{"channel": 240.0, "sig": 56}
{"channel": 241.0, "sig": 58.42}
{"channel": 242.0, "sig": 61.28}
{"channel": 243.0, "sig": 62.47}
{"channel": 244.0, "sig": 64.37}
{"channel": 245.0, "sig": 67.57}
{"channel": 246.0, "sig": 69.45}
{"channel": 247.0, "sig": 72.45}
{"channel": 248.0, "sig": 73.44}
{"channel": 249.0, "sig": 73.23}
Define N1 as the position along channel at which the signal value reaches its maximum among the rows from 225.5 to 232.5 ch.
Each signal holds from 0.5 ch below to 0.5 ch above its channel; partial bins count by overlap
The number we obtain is 226.0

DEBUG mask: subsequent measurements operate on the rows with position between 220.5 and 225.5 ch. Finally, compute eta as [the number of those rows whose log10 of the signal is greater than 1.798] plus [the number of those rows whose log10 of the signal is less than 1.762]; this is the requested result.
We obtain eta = 5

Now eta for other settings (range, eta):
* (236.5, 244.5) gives 5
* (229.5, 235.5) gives 6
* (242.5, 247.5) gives 4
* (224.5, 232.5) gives 7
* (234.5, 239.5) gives 5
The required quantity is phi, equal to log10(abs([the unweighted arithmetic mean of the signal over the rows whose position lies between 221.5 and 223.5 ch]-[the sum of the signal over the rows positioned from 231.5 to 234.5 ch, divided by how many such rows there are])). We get 1.5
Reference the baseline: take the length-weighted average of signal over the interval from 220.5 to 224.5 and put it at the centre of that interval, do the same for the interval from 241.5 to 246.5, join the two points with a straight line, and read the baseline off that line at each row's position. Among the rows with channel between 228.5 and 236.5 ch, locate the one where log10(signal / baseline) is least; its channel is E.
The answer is 234.0 ch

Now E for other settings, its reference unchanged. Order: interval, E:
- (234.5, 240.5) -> 235.0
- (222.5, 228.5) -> 228.0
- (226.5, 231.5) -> 231.0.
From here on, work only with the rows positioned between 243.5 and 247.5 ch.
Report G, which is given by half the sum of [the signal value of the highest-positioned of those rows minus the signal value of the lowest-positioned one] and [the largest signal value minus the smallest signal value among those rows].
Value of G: 8.08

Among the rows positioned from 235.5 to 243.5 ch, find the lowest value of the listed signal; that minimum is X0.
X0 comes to 49.39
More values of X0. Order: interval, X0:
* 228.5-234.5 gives 47.69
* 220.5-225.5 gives 71.38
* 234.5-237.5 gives 48.98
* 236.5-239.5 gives 50.61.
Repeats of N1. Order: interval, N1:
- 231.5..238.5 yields 238.0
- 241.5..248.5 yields 248.0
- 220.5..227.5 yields 222.0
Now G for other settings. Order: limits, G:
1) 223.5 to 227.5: 0.00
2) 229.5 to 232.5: 0.00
